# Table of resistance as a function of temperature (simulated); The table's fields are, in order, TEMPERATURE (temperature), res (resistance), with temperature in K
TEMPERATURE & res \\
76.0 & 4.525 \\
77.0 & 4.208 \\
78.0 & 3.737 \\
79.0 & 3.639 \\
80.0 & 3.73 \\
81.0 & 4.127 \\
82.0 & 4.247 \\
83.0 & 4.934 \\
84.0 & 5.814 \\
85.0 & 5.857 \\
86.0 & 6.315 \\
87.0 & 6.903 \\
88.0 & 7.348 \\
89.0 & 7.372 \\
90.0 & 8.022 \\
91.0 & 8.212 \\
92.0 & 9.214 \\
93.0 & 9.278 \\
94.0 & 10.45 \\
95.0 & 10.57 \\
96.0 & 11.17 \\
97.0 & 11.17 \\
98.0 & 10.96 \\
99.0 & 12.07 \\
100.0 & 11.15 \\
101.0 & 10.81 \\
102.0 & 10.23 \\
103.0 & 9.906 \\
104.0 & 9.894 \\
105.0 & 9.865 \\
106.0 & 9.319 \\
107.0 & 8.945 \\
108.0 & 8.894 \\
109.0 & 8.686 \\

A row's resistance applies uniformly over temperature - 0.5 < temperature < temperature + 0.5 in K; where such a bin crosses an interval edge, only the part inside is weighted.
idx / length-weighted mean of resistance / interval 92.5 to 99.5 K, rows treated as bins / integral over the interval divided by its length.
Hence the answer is 11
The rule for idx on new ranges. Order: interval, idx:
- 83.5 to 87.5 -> 6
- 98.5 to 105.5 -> 11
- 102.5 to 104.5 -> 10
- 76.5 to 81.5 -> 4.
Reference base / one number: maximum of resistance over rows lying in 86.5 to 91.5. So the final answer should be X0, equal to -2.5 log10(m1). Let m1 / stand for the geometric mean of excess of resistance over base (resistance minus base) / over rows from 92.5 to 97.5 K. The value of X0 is -0.85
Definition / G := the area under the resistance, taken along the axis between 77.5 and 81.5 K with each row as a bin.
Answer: 15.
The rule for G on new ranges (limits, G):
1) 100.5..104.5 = 41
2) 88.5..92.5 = 33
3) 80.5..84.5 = 19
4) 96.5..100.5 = 45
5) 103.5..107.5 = 38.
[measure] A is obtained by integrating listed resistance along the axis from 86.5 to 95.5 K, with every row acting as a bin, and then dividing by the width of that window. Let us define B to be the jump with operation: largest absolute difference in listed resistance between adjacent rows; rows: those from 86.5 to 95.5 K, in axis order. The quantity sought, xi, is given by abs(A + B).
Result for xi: 9.8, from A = 8.6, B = 1.17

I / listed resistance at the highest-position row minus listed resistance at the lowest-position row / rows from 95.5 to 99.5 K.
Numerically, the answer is 0.9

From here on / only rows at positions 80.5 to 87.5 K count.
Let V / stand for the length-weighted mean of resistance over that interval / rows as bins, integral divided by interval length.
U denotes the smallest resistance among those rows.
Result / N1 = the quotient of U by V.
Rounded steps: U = 4.127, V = 5.5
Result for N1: 0.76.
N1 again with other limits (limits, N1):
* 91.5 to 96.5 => 0.91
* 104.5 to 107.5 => 0.95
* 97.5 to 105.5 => 0.93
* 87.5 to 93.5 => 0.89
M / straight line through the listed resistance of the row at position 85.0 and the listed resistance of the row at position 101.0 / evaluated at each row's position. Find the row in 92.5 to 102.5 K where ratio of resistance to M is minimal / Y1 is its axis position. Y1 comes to 102.0 K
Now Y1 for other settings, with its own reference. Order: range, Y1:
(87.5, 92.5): 89.0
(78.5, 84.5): 82.0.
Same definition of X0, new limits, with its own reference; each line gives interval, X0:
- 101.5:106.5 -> -0.51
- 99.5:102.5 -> -0.99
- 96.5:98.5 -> -1.14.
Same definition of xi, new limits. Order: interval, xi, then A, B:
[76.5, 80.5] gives 4.3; 3.8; 0.47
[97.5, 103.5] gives 12.0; 10.9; 1.11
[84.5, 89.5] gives 7.3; 6.8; 0.59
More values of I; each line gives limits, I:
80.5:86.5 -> 2.2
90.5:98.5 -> 2.7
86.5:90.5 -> 1.1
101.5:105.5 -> -0.4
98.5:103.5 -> -2.2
